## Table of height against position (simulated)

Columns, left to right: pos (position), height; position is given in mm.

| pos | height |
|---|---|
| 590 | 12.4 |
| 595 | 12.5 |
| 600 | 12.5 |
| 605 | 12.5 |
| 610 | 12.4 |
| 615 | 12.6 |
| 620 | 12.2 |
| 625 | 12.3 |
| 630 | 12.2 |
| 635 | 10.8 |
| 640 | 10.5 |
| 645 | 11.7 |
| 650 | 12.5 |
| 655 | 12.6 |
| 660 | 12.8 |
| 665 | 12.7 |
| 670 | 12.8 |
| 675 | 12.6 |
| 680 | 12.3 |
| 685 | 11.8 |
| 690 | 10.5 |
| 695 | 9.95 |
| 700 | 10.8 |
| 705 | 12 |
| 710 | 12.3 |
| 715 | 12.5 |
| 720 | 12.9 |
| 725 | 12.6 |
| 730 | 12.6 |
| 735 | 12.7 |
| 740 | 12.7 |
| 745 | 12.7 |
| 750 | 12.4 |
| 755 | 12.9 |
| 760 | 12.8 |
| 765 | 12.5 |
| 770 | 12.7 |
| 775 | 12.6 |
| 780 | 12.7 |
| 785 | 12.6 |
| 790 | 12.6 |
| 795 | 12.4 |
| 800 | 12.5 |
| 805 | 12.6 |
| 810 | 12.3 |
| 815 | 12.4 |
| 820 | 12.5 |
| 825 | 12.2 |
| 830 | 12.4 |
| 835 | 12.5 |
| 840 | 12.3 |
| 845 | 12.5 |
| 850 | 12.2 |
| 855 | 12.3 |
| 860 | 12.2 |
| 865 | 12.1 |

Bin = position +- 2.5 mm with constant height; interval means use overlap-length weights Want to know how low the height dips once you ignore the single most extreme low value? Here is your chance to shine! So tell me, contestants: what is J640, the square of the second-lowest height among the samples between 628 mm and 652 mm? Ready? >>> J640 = 117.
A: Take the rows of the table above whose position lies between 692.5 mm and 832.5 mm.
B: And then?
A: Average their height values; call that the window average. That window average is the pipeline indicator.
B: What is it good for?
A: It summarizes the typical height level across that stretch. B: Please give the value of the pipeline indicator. 12.4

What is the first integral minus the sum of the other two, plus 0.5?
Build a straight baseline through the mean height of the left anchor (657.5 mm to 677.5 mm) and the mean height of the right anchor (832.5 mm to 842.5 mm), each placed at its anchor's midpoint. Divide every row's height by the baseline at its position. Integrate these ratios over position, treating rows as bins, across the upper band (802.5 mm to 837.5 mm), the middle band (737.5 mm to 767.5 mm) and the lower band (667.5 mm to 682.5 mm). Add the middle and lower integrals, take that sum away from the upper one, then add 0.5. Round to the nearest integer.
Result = -10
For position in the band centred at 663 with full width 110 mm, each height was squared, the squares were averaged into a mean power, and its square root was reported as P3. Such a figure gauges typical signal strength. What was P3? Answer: 12.0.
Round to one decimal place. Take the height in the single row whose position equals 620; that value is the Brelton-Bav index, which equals 12.2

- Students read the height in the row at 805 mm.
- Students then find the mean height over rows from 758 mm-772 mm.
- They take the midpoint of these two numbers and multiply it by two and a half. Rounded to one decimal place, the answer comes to 31.6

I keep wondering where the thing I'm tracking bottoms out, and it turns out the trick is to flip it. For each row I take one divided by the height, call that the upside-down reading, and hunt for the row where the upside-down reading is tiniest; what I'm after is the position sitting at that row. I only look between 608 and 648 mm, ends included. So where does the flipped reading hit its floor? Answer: 615 mm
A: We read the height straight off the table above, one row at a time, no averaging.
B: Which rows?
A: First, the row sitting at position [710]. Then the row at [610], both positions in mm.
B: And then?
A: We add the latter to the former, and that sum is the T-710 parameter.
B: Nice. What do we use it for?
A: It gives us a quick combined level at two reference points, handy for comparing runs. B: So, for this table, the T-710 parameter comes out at 24.7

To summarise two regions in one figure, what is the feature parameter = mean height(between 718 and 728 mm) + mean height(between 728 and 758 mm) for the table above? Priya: 25.4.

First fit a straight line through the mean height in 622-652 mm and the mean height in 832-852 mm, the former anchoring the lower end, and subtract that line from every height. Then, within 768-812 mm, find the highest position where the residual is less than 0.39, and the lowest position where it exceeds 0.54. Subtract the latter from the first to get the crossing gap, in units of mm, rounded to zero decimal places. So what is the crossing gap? 40 mm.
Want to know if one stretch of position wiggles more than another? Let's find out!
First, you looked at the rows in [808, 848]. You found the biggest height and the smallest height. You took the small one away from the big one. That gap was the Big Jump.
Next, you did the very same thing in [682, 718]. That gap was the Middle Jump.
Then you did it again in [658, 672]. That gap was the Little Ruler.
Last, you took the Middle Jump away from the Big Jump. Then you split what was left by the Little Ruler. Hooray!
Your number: -22.5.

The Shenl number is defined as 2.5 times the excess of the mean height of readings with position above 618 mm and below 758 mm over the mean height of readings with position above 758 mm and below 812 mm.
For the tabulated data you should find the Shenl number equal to -1.13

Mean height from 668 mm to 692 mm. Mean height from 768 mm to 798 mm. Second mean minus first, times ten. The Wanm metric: 6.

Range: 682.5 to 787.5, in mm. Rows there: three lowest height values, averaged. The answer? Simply 10.42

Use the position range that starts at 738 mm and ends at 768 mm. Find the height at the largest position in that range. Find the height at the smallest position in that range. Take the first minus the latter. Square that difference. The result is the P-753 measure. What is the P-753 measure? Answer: 0.04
